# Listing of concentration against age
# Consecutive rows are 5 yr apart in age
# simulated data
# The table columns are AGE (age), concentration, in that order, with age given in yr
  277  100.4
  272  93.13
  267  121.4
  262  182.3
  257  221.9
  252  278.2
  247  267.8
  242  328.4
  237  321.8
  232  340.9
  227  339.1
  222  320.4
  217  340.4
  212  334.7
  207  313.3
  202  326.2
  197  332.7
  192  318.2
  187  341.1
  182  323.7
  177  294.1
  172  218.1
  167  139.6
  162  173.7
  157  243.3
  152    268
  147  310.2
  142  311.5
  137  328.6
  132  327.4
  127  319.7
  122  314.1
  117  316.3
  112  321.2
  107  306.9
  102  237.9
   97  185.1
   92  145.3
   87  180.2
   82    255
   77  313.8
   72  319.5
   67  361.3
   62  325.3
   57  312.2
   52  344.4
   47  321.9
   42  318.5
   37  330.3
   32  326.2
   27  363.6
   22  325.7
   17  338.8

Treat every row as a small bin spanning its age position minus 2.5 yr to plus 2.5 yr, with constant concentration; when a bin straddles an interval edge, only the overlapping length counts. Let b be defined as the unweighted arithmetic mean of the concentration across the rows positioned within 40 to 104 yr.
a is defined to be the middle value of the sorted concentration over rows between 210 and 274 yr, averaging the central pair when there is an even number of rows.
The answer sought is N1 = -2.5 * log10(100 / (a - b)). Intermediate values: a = 320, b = 278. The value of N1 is -0.94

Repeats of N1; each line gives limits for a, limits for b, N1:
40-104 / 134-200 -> -1.09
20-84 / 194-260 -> -2.25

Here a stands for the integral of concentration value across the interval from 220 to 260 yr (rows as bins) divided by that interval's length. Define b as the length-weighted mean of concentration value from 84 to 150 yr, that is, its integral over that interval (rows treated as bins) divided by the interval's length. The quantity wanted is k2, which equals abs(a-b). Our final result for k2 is 24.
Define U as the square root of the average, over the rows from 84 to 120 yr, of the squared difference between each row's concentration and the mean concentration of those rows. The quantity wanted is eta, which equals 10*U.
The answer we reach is 681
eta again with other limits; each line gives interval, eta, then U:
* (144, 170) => 622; 62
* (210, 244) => 81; 8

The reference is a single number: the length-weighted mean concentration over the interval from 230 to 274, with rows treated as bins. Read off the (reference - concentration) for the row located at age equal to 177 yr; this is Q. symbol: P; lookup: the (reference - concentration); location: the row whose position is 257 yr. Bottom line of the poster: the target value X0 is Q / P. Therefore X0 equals -3.0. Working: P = 18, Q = -54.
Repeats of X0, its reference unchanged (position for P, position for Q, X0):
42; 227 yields 1.3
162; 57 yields -1.1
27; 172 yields -0.2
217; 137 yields 0.9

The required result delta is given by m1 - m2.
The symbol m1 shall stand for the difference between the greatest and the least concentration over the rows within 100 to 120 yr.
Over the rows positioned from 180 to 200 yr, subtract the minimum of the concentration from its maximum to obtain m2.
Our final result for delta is 60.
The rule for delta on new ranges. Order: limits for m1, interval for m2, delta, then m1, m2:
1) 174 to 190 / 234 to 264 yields -99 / 47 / 146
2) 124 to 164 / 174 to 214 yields 108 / 155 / 47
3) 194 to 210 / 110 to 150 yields 1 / 19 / 18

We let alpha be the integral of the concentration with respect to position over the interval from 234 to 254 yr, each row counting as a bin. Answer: 6012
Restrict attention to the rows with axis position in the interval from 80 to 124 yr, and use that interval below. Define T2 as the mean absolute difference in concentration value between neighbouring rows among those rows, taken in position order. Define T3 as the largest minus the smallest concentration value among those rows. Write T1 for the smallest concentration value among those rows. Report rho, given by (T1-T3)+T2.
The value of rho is 6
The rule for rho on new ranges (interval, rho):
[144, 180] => 23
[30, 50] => 313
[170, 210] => 121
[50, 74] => 294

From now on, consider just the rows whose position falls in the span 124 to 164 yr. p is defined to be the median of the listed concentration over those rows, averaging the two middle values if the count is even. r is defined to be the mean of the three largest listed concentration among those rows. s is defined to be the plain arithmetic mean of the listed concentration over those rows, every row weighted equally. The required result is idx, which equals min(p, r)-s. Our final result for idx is 26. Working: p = 311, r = 325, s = 285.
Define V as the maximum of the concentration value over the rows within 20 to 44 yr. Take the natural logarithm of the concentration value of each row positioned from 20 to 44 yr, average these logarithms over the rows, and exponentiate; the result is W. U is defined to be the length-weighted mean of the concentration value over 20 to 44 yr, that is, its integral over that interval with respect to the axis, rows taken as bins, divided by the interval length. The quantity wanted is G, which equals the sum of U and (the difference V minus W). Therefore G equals 364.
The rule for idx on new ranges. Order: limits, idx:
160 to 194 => 36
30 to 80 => -4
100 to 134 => 10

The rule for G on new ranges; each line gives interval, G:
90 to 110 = 320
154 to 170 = 252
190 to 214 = 335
